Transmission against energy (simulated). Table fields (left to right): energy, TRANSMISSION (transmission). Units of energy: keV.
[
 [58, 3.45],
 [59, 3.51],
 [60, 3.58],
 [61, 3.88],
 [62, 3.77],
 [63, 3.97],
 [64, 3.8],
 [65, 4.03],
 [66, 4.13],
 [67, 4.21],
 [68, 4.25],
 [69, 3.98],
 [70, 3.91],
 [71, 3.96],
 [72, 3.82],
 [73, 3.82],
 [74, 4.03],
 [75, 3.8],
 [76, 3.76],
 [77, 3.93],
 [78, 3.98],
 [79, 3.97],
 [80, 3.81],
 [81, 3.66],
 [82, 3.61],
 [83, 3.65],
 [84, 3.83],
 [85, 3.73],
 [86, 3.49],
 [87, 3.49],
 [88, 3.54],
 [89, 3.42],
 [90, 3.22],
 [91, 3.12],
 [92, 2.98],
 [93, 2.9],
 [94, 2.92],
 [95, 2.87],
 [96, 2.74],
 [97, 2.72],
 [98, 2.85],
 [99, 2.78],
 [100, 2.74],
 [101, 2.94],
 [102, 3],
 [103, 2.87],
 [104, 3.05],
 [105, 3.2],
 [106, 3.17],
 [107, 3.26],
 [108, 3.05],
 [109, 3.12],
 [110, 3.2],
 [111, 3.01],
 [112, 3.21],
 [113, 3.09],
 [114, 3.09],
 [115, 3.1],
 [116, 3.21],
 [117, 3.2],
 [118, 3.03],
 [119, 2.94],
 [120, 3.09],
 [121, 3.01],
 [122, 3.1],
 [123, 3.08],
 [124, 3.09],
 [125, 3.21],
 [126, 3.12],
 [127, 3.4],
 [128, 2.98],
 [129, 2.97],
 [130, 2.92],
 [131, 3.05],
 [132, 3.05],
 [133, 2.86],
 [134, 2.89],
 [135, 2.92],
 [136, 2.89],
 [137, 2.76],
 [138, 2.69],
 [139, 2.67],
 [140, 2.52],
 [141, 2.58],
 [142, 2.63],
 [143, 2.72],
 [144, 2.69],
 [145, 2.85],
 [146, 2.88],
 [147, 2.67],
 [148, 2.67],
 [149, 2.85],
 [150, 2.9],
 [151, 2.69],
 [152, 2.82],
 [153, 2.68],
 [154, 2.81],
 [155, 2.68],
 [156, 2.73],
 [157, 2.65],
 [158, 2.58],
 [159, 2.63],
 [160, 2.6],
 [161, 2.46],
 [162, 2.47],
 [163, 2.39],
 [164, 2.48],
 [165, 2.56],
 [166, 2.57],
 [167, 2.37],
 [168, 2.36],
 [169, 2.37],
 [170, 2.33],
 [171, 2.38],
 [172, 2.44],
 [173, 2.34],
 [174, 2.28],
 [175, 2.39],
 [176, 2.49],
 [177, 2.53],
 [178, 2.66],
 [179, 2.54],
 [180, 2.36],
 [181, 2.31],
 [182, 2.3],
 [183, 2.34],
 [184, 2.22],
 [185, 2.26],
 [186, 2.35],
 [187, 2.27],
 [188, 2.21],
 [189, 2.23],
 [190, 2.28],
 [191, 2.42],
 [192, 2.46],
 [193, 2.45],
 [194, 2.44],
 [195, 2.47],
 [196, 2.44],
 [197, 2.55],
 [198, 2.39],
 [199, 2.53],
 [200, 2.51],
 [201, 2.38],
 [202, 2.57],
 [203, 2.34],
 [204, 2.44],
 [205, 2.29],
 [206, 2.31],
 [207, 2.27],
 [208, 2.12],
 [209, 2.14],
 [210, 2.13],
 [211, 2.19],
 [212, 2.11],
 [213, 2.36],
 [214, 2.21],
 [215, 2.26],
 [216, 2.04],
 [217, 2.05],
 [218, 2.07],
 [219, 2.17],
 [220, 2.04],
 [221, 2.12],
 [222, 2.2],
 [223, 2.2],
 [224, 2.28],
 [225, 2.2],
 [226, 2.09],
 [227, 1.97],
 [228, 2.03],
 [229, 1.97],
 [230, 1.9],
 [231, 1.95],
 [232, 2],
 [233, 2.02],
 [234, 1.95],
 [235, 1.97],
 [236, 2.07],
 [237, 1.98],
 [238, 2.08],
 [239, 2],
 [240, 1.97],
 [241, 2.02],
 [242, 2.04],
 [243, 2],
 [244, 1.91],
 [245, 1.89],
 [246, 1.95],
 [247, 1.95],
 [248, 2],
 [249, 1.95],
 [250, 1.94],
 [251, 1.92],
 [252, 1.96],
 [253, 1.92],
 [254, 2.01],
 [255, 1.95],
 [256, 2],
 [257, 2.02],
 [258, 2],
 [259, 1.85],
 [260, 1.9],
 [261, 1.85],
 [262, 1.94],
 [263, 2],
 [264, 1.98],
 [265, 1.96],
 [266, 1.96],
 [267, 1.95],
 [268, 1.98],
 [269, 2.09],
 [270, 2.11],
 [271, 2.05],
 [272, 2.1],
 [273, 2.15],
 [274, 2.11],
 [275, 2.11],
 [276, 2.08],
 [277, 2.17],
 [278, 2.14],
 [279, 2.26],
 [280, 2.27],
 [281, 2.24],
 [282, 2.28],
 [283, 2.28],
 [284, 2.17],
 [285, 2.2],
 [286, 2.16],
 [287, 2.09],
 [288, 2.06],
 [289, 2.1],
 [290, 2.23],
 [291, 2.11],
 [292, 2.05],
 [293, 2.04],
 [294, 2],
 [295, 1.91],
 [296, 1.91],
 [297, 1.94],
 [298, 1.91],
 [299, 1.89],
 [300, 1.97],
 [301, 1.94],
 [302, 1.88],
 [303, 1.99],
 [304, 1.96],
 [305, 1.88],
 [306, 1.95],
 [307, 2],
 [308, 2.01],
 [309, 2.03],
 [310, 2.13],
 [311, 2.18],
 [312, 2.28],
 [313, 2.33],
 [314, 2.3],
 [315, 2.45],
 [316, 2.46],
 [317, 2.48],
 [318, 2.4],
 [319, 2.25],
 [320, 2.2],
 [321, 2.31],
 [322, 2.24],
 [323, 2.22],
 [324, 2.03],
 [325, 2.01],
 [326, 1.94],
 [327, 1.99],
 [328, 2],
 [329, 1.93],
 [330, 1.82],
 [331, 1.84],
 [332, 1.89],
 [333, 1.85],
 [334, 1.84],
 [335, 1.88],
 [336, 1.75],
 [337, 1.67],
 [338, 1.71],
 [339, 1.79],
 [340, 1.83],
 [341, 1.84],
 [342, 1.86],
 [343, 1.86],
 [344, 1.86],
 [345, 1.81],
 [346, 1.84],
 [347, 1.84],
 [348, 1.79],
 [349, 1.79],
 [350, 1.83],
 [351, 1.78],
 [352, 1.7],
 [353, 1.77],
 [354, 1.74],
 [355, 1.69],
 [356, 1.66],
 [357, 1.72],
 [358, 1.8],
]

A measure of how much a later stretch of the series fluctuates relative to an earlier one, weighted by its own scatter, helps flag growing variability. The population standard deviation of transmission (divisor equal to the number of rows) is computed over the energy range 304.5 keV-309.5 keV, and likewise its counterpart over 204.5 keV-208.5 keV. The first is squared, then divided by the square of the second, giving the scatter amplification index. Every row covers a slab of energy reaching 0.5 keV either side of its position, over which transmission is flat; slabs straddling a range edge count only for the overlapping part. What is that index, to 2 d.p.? 0.52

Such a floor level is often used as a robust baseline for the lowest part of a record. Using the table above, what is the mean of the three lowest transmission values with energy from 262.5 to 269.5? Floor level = 1.96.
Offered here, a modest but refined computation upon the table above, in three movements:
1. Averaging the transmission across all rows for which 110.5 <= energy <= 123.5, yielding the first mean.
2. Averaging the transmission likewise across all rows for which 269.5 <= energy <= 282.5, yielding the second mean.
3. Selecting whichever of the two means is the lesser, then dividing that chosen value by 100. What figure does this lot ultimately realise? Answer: 0.0216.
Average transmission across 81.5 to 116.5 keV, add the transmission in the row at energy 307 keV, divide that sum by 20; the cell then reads 0.26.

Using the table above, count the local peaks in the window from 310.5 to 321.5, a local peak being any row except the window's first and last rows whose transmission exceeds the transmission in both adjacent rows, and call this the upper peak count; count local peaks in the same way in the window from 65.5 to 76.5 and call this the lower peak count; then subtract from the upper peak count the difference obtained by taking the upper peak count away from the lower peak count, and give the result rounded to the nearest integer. 1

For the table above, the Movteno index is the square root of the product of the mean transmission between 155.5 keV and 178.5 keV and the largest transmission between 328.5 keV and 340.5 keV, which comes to 2.19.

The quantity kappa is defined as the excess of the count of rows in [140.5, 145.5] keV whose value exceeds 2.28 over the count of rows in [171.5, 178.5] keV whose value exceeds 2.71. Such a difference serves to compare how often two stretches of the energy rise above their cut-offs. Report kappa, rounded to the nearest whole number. 5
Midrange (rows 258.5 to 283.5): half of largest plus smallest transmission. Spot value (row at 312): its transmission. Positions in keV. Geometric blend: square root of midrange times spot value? 2.2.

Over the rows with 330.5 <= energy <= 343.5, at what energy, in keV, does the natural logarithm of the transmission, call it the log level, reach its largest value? 332 keV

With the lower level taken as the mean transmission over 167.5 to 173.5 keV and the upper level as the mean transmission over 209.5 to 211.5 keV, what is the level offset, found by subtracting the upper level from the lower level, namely 0.21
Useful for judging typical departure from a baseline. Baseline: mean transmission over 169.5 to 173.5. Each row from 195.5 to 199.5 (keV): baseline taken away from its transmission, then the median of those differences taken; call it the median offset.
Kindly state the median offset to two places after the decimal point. 0.11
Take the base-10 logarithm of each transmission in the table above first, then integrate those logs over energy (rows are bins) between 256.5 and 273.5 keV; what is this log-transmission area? 5.1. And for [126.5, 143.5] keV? 7.7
